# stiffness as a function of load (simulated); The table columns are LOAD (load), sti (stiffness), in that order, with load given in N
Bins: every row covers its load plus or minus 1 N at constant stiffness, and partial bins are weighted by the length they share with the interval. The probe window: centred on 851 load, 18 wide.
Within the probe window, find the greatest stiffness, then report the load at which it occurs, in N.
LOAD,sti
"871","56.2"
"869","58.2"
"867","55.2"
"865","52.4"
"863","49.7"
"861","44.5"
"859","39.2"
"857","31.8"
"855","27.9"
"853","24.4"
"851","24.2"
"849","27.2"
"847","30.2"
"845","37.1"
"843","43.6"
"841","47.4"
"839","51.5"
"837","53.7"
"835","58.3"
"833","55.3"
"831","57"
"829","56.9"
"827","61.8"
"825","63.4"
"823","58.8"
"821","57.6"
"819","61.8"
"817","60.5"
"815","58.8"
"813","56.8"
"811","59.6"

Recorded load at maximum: 843 N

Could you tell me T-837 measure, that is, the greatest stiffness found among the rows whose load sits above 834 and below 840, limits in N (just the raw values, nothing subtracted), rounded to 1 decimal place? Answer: 58.3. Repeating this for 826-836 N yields 61.8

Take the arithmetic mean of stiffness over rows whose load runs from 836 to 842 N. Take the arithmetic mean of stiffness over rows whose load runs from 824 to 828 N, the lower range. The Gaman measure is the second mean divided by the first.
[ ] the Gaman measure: 1.23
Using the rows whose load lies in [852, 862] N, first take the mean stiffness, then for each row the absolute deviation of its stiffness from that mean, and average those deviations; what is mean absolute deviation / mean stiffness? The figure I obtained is 0.20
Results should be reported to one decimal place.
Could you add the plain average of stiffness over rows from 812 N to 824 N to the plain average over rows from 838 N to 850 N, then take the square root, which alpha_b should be 9.9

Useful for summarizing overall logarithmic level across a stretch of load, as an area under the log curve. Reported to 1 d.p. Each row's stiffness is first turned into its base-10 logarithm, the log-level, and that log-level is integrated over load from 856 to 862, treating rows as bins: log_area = 9.5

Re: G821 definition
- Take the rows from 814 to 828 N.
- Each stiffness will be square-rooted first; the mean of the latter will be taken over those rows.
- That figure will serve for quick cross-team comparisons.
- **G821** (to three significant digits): 7.77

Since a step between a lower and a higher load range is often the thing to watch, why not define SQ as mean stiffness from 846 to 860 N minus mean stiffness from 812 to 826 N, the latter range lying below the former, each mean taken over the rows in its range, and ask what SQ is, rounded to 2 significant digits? -30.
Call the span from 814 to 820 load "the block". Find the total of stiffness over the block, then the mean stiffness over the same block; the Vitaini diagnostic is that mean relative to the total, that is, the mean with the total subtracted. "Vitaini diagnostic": -121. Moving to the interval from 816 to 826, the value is -242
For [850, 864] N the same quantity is -207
